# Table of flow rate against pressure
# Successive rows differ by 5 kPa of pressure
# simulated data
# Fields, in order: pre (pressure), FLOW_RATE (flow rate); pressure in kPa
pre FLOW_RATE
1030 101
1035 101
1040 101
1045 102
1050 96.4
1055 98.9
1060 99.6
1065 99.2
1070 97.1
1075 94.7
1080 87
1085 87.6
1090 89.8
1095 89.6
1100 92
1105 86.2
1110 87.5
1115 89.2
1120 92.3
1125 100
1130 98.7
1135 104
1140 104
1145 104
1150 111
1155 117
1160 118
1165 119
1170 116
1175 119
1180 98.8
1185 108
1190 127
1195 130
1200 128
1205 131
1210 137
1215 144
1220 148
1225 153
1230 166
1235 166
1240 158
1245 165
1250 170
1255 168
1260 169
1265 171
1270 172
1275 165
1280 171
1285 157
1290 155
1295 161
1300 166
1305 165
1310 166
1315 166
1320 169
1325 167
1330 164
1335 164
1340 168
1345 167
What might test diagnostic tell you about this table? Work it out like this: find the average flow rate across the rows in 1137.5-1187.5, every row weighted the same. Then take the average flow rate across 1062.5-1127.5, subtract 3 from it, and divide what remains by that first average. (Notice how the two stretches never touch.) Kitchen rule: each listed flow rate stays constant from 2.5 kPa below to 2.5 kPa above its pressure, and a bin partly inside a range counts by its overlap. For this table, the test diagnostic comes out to 0.80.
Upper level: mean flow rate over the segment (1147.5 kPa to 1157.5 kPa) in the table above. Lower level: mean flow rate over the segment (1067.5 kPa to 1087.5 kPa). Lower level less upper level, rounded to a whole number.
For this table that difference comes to -22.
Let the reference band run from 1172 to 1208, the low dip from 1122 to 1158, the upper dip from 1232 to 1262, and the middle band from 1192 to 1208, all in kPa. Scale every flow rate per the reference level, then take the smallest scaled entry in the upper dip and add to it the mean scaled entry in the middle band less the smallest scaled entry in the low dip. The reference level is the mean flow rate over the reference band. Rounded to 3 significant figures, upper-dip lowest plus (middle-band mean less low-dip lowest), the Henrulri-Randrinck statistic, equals 1.57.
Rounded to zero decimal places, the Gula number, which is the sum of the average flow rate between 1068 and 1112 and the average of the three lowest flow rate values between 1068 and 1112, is 177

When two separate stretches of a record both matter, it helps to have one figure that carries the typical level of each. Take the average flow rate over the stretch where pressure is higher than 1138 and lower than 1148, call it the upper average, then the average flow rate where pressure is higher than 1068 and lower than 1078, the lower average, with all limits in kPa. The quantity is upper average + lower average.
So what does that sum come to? 200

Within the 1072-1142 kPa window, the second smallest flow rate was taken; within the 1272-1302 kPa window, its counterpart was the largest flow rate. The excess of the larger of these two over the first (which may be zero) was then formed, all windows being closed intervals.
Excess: 84.0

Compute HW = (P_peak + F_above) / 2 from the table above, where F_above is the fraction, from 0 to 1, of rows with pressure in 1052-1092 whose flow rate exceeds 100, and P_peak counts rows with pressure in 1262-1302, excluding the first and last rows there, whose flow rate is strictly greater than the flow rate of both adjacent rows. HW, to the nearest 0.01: 1.00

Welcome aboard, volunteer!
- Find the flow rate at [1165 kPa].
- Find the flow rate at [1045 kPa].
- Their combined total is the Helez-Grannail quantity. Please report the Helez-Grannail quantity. 221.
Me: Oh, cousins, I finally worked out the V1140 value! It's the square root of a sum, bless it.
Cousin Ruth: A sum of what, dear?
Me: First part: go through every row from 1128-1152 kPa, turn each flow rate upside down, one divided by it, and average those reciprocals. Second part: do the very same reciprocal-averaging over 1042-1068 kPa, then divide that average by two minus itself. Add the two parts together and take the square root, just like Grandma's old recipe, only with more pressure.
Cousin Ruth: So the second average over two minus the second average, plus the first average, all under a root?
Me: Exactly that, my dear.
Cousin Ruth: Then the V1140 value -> 0.121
